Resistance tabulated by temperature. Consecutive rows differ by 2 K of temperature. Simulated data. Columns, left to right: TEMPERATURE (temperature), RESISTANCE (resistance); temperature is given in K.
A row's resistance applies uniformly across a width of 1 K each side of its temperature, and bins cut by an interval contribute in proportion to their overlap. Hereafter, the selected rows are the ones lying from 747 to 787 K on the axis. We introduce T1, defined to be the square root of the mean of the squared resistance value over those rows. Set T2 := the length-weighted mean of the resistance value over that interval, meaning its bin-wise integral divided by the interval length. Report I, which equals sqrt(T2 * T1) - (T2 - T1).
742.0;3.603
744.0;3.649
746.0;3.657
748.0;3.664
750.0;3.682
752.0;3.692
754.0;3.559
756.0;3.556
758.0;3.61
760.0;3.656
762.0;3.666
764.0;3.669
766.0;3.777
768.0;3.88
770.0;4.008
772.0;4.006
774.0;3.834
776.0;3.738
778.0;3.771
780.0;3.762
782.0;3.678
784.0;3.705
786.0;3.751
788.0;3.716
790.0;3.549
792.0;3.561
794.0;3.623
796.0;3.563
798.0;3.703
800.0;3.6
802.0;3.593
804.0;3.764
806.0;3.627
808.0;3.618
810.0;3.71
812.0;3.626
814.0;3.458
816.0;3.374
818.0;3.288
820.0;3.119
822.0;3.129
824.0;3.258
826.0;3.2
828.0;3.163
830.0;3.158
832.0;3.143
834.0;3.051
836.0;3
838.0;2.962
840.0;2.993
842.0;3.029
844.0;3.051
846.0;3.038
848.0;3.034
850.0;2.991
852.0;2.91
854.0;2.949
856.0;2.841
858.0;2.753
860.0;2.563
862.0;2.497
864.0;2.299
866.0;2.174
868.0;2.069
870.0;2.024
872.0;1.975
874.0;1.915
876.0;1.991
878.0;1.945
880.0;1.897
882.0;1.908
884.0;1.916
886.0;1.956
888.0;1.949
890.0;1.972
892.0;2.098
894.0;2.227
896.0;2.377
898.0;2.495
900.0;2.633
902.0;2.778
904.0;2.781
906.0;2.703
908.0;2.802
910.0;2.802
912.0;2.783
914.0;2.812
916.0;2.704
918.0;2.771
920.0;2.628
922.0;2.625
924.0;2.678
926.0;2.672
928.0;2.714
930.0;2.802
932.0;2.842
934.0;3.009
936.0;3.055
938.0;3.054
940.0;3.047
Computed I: 3.7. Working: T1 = 3.74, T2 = 3.7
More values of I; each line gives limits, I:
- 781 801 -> 3.6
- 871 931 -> 2.5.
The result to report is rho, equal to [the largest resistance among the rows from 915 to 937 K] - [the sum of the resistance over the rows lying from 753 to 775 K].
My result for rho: -38.2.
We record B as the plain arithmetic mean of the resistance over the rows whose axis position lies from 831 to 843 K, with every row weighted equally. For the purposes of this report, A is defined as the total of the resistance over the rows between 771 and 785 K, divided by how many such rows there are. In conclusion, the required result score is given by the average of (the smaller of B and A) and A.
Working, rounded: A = 3.78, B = 3.0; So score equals 3.41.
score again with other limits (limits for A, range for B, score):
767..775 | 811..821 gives 3.65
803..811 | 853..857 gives 3.29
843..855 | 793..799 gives 3.00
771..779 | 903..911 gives 3.30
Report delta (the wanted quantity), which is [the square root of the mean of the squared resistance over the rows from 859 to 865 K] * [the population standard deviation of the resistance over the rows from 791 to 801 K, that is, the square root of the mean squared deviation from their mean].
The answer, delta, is 0.13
